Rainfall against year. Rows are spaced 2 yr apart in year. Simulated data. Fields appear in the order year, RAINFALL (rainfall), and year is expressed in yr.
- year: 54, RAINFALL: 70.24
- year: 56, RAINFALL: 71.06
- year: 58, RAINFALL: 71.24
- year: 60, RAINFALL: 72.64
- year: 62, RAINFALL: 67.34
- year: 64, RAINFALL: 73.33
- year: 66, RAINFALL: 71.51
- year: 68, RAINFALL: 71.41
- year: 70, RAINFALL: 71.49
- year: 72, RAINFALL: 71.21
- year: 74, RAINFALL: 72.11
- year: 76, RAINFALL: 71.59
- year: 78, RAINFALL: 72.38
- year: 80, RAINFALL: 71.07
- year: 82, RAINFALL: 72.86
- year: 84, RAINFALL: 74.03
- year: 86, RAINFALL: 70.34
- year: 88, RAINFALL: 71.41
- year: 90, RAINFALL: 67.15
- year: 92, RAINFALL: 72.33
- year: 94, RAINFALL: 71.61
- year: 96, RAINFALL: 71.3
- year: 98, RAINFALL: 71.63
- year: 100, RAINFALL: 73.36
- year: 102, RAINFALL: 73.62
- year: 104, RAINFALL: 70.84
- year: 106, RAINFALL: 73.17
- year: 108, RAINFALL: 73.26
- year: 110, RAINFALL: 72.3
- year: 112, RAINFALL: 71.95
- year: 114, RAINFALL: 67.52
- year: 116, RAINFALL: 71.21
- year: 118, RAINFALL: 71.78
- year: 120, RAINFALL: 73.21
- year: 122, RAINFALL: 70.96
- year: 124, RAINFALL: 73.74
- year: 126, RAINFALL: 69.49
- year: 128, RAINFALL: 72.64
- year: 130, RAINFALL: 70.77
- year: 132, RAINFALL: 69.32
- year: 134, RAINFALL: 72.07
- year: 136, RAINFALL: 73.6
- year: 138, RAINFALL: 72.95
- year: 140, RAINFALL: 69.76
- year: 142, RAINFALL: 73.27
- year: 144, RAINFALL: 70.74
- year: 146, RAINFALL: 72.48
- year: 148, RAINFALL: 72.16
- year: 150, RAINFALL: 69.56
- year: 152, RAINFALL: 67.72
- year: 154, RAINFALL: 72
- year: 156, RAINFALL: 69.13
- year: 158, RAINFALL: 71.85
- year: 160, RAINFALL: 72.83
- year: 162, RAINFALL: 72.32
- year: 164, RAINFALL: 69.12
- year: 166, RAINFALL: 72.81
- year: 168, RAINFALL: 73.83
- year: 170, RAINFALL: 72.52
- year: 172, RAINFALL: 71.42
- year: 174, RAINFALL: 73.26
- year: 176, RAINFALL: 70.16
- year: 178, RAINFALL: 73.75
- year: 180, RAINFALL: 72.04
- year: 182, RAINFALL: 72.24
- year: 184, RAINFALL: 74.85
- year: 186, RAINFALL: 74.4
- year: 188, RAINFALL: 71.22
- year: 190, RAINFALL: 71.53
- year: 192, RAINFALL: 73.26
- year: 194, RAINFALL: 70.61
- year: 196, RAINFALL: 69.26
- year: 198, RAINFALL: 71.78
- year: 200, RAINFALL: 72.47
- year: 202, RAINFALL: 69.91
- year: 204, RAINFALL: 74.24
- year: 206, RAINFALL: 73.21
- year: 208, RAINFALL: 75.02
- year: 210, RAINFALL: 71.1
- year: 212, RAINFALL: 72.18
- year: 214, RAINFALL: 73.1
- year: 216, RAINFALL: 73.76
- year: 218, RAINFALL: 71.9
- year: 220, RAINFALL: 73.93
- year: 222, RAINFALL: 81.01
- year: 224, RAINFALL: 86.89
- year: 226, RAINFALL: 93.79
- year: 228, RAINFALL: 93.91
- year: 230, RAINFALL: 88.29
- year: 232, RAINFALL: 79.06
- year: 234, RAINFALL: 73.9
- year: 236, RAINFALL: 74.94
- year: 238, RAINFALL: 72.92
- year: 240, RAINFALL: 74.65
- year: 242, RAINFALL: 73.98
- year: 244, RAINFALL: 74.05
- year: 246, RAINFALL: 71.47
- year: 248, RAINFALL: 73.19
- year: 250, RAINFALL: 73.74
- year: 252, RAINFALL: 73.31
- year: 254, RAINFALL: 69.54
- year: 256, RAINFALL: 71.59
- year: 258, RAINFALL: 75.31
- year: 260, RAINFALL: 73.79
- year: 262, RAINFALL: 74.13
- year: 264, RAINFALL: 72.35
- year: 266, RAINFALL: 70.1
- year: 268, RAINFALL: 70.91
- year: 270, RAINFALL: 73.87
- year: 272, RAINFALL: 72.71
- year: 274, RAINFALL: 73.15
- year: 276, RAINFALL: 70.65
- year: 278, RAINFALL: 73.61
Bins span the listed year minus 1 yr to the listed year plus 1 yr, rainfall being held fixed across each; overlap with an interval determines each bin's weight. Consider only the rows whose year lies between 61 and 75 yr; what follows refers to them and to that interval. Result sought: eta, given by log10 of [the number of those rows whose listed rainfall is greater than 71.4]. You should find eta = 0.70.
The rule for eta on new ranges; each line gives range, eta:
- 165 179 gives 0.78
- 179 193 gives 0.78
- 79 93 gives 0.60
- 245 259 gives 0.78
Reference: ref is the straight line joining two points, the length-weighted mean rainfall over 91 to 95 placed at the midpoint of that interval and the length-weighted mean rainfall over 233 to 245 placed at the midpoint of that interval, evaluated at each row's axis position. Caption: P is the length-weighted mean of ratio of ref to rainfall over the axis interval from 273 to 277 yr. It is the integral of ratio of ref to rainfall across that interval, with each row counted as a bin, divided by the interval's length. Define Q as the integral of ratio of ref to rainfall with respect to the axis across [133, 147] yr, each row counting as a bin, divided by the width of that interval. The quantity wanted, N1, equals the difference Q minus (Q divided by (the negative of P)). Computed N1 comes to 1.979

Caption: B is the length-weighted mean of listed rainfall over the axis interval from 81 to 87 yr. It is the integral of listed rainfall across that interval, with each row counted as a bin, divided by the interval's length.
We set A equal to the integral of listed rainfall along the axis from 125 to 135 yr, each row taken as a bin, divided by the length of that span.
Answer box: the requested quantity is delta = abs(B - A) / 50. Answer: 0.031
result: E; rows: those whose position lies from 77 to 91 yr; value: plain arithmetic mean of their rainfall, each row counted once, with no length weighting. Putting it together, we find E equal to 71.3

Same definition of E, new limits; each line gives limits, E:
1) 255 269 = 72.6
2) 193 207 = 71.6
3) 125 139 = 71.5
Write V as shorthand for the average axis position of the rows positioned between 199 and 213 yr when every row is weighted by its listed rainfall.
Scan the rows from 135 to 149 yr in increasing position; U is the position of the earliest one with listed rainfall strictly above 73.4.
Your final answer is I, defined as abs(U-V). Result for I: 70.0 yr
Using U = 136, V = 206.0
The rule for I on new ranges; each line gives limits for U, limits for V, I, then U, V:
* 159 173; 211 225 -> 50.2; 168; 218.2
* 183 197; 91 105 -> 86.0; 184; 98.0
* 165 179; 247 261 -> 86.0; 168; 254.0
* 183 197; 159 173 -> 18.0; 184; 166.0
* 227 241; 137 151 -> 84.0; 228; 144.0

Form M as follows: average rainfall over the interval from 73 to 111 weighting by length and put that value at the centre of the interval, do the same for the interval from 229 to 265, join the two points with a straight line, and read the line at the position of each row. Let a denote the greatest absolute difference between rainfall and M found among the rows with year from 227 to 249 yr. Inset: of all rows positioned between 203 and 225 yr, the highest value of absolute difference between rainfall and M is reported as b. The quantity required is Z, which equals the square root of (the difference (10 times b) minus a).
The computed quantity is 10.4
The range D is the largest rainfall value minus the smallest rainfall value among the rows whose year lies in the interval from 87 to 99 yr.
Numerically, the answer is 5.2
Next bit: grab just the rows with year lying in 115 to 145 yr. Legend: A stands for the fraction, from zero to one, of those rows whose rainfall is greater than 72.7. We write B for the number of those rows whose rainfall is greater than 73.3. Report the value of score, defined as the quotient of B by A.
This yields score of 6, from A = 0.333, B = 2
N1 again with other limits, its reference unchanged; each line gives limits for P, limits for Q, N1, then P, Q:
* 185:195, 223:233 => 1.666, 1.02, 0.84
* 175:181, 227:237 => 1.804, 1.02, 0.91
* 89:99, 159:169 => 2.006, 1.02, 1.01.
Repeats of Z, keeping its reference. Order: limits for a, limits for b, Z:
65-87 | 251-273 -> 6.9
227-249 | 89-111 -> 5.2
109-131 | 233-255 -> 6.7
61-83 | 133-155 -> 6.9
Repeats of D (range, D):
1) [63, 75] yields 2.1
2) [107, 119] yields 5.7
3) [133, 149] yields 3.8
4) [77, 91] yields 6.9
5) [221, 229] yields 12.9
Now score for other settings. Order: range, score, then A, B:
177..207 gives 10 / 0.400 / 4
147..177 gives 4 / 0.267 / 1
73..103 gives 11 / 0.267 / 3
